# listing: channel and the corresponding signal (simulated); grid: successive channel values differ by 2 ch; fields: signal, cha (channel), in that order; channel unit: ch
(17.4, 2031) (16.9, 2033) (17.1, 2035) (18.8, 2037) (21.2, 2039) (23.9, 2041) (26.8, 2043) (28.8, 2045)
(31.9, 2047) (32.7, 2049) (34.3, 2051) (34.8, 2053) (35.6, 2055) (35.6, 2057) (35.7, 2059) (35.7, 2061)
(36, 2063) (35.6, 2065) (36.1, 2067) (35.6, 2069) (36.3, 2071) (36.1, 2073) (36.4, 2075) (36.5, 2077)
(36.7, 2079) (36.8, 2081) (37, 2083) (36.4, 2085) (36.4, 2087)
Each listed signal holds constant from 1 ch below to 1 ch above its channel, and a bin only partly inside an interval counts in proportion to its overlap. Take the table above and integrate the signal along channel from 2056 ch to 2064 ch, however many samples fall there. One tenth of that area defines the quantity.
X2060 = 29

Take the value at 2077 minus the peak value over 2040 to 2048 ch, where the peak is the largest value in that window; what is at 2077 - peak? 4.6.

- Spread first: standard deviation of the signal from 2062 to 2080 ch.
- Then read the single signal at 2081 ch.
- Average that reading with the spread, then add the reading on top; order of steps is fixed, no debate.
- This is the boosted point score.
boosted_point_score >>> 55.4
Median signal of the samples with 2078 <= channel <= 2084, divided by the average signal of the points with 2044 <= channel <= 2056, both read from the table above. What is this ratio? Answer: 1.11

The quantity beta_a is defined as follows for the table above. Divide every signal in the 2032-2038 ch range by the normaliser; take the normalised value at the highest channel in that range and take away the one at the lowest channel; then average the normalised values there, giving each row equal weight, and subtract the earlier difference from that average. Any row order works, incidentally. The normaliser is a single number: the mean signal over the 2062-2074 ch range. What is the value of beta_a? 0.44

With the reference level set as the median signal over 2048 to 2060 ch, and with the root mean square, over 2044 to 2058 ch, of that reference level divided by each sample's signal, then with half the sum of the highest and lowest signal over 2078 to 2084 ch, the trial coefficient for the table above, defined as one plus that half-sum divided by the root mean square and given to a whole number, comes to 36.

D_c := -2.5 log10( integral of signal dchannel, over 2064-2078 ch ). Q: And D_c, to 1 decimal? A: -6.8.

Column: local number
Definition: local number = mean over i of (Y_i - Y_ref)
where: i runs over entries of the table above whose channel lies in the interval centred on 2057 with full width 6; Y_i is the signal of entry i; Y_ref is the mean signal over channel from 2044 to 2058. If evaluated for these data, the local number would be 2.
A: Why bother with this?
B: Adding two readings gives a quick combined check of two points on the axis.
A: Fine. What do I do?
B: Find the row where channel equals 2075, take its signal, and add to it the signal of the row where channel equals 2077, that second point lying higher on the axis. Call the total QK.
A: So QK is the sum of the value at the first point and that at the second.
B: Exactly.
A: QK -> 72.9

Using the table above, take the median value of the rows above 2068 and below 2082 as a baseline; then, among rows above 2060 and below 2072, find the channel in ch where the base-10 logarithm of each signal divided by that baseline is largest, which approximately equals 2071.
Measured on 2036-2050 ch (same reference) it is 2049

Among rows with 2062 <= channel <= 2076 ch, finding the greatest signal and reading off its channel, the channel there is 2075 ch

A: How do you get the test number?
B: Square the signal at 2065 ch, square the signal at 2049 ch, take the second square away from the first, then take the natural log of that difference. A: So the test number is 5.3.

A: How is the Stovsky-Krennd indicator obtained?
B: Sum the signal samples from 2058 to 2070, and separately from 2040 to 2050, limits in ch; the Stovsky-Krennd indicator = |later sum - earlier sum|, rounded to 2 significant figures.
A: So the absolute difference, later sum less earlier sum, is 71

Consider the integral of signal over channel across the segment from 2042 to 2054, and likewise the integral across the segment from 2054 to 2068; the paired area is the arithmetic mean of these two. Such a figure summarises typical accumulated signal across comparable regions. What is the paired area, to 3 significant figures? 440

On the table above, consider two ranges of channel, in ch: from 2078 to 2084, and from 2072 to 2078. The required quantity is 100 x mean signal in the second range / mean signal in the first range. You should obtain 98.6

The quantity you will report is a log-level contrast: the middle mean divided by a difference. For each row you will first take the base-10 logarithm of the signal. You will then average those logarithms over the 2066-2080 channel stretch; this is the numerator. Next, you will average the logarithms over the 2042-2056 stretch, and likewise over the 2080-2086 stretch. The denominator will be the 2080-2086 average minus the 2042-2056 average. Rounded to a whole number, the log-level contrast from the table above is 26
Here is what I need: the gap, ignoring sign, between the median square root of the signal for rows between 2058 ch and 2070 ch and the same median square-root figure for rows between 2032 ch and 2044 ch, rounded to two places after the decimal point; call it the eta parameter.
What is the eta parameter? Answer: 1.50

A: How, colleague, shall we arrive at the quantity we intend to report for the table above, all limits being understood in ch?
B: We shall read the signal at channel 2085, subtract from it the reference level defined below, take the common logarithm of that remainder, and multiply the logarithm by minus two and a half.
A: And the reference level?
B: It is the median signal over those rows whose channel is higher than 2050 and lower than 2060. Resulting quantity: 0.24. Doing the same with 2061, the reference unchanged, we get 2.50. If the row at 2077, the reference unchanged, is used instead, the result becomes 0.11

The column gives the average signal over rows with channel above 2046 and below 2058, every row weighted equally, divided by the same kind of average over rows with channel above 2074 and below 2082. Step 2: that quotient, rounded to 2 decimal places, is 0.93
